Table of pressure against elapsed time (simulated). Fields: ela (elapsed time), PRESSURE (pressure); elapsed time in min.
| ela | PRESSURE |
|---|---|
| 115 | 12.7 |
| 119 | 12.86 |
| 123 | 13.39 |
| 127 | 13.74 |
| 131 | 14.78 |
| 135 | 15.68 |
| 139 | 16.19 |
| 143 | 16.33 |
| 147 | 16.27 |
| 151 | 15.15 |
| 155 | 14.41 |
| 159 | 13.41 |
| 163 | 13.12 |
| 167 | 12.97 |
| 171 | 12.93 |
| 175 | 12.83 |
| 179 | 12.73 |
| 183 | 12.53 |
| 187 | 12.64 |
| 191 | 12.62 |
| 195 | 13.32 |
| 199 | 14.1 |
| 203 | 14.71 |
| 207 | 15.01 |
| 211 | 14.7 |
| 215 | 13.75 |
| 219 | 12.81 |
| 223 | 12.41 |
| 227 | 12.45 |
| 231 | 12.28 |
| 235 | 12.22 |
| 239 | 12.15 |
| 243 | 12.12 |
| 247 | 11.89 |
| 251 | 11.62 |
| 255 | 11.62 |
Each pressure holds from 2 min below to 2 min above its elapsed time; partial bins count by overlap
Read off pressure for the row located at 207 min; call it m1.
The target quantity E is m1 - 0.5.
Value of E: 14.5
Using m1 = 15.01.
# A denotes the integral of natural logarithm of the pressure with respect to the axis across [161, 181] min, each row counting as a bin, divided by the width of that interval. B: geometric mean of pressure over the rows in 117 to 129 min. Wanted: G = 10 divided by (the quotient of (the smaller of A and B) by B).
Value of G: 52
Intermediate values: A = 2.56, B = 13.3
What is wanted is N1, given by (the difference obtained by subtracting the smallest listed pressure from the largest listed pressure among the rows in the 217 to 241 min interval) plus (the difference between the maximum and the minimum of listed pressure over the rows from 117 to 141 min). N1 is 4.0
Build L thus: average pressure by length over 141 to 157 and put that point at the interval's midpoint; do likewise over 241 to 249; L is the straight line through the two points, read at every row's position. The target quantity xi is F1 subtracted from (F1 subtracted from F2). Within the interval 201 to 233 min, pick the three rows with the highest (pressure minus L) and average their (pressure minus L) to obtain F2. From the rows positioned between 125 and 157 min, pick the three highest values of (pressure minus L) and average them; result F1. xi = 0.4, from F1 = 0.5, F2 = 1.4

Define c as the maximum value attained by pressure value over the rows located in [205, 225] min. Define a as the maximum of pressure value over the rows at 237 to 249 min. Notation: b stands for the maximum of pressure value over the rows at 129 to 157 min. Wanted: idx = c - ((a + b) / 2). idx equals 0.8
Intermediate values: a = 12.15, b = 16.33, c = 15.01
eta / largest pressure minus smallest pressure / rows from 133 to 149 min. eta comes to 0.65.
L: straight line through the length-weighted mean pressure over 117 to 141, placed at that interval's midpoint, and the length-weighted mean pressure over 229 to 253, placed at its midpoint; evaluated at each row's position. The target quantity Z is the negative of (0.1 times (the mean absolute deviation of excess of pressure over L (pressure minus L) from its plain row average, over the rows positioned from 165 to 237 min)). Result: -0.08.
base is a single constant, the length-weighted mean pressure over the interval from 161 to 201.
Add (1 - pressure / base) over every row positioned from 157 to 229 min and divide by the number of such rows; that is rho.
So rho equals -0.02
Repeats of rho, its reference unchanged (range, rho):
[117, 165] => -0.13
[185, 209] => -0.06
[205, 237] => -0.02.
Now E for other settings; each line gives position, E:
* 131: 14.3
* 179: 12.2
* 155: 13.9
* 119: 12.4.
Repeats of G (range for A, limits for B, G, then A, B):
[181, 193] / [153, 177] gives 52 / 2.53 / 13.3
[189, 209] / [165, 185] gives 49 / 2.63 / 12.8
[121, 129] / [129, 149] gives 61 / 2.61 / 15.8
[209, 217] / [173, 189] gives 48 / 2.65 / 12.7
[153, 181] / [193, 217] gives 55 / 2.58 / 14.3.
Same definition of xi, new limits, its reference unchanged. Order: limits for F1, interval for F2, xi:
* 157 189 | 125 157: 3.8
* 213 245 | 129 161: 0.1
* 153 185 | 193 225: 4.3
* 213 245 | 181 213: 1.0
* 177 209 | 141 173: -1.8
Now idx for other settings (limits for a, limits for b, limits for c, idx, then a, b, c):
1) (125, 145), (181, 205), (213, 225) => -1.8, 16.33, 14.71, 13.75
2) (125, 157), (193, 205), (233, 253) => -3.3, 16.33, 14.71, 12.22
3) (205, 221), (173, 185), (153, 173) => 0.5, 15.01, 12.83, 14.41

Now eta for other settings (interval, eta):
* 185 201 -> 1.48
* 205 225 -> 2.60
